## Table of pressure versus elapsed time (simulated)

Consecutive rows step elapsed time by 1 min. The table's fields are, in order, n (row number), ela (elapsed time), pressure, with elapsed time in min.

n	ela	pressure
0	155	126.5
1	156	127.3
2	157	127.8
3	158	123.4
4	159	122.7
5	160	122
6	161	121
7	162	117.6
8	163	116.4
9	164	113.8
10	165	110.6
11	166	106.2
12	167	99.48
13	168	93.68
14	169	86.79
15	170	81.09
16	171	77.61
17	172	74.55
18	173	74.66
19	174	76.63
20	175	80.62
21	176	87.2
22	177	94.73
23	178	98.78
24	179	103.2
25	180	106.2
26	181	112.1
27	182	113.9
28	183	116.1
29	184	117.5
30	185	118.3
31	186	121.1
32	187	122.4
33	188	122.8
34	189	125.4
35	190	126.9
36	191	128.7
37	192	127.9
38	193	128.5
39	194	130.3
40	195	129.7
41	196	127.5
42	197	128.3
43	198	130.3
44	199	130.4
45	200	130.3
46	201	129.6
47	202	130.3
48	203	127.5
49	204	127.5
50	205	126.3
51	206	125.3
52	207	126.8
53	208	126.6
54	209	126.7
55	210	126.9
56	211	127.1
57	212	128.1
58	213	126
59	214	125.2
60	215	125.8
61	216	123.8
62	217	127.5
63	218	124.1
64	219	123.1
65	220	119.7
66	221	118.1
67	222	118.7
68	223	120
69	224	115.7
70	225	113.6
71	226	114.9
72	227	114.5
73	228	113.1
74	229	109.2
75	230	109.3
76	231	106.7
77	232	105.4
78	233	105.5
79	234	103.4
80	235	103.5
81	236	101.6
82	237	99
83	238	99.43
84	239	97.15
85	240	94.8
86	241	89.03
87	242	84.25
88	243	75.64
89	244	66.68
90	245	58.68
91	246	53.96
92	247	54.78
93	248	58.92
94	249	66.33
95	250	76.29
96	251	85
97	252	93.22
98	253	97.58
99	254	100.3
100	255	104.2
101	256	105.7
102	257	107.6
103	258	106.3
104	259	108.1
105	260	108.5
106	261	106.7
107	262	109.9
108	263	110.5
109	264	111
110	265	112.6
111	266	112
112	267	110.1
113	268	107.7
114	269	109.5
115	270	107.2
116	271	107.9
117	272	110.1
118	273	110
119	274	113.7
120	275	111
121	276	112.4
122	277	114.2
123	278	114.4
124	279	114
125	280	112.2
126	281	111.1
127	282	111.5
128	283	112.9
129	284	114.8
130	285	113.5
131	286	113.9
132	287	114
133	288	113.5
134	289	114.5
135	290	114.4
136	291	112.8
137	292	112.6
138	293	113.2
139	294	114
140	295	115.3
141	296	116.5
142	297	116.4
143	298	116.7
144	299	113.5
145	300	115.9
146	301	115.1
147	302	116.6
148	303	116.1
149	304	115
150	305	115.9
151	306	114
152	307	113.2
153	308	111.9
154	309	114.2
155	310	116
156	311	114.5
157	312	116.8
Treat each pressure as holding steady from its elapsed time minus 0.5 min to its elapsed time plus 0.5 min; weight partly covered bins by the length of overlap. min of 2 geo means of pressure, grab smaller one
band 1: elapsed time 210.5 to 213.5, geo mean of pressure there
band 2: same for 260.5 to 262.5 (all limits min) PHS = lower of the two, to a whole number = 108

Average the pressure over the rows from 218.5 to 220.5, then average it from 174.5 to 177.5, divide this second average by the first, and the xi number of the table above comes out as 0.7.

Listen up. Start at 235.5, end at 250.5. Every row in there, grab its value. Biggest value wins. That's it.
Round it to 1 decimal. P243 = 101.6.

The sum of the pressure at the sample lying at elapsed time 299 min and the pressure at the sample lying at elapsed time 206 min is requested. 239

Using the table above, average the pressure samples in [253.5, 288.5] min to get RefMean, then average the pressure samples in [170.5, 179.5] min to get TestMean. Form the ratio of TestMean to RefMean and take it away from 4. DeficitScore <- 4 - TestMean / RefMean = 3.23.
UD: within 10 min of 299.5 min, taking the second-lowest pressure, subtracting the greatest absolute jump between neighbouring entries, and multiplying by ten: 1094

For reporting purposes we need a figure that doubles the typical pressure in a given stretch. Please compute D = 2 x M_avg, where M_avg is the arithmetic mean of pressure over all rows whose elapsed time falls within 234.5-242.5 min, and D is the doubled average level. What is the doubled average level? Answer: 192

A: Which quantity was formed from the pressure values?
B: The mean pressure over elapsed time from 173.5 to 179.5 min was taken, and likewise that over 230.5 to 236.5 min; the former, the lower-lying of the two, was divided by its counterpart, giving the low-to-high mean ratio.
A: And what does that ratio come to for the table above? 0.86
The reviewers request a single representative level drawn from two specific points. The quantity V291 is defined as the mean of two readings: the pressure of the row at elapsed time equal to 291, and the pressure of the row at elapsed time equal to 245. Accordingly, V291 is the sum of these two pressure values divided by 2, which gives 86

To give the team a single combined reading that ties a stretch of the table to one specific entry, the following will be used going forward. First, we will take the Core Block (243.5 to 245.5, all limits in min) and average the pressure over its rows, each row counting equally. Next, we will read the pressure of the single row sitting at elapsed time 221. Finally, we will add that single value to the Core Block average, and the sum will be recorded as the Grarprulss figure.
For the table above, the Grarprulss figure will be 181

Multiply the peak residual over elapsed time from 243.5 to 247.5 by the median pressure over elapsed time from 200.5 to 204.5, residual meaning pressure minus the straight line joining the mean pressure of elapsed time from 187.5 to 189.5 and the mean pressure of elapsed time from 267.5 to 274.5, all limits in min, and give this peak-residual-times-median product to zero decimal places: -6114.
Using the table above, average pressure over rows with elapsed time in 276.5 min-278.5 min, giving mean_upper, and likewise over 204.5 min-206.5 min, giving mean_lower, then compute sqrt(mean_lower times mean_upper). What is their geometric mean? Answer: 120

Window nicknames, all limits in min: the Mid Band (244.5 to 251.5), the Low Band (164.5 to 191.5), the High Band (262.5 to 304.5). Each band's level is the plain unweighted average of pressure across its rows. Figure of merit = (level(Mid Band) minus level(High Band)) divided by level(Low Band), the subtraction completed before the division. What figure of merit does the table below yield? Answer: -0.47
